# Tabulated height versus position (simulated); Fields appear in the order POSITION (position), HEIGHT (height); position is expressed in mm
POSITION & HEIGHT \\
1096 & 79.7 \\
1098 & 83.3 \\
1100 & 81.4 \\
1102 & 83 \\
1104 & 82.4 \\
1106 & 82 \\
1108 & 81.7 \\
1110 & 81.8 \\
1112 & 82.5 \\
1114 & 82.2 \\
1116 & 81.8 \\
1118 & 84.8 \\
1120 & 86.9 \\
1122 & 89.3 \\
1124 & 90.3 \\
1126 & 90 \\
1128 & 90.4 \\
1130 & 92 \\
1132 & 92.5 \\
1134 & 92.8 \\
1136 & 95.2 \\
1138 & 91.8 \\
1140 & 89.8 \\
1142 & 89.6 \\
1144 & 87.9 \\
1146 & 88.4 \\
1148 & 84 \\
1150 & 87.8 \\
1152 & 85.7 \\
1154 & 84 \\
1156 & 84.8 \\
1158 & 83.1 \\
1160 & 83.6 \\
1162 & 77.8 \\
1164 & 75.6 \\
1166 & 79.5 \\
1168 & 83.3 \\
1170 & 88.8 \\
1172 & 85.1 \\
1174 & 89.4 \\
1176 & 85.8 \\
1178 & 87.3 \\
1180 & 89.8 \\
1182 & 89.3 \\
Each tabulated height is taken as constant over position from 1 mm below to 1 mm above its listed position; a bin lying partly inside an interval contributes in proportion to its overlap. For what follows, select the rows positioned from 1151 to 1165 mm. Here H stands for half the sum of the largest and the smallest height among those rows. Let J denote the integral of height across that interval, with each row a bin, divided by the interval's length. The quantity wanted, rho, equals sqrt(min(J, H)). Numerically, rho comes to 8.98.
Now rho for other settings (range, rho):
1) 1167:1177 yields 9.29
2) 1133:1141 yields 9.61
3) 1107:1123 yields 9.16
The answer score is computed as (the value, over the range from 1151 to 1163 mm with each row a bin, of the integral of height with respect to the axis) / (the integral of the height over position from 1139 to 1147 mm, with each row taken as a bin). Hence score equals 1.4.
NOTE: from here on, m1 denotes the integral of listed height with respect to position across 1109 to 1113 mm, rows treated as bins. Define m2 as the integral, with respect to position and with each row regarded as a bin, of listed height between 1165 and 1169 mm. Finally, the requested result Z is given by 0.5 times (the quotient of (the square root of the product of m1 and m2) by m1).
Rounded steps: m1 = 329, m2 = 326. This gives 0.498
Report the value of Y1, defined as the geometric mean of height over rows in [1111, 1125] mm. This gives 85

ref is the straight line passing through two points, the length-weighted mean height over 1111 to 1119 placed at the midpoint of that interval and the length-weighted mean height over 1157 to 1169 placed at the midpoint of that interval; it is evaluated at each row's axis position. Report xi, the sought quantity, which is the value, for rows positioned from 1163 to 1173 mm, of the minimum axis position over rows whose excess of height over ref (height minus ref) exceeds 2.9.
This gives 1168 mm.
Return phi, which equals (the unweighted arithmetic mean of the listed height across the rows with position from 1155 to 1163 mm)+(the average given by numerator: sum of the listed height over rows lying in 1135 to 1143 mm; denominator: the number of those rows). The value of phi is 173.9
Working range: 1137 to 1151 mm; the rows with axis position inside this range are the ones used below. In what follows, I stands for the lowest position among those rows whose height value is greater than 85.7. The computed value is 1138 mm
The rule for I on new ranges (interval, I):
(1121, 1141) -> 1122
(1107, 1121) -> 1120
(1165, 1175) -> 1170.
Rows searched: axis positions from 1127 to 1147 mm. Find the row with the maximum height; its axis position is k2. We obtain 1136 mm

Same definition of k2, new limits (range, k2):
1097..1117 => 1098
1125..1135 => 1134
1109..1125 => 1124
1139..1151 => 1140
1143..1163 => 1146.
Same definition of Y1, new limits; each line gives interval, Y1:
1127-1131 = 91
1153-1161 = 84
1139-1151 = 88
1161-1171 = 81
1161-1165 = 77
